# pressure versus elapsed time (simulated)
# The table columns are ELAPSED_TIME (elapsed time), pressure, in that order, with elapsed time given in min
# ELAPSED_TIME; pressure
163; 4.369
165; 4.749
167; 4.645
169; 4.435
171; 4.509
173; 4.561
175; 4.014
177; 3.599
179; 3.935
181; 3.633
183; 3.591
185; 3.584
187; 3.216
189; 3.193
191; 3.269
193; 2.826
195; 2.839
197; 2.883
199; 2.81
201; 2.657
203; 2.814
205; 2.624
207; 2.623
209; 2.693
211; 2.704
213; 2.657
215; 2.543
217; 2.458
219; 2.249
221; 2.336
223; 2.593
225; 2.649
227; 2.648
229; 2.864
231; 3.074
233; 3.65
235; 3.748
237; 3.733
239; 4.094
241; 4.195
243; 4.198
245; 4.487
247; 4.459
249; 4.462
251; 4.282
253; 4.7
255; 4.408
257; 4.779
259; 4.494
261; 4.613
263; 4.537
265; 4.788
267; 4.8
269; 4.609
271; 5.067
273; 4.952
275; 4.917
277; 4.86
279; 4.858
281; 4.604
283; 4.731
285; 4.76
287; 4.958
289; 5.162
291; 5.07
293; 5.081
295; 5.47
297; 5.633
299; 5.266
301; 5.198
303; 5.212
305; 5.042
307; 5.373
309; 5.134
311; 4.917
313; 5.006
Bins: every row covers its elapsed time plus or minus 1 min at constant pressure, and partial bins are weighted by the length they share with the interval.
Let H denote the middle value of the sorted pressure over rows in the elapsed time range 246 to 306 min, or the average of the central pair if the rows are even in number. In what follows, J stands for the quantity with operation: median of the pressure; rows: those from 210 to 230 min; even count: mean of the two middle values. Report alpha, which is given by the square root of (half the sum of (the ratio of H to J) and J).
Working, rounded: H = 4.8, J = 2.6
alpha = 1.49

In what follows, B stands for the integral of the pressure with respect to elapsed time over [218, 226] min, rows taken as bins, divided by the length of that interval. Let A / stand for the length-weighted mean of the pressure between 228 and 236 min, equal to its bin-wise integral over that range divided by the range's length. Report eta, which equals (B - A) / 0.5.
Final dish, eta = -2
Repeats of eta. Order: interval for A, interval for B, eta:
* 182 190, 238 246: 2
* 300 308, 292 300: 0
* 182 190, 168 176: 2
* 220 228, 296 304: 6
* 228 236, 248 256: 2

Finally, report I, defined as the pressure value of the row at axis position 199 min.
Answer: 2.81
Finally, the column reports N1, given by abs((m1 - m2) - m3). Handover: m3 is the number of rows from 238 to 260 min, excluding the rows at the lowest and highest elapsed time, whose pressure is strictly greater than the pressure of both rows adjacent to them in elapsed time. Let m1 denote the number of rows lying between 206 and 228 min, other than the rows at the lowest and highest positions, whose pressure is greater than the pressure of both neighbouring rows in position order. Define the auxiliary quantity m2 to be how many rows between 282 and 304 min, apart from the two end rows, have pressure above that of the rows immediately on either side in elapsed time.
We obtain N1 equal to 4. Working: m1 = 2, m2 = 2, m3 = 4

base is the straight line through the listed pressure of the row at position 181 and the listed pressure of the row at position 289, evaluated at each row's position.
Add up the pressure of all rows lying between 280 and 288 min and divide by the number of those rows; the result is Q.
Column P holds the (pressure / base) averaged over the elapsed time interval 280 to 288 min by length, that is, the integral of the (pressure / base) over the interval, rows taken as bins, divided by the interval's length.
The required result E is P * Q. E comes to 4.5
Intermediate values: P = 0.94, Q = 4.8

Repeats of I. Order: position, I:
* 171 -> 4.509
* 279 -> 4.858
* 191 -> 3.269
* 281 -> 4.604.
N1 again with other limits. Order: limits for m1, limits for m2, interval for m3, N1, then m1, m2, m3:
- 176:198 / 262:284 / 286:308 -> 3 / 2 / 2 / 3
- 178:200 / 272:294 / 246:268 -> 3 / 2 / 1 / 4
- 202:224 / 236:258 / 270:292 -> 3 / 1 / 3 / 1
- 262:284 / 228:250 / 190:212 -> 2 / 2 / 2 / 2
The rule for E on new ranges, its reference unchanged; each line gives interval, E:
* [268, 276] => 4.9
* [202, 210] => 1.8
